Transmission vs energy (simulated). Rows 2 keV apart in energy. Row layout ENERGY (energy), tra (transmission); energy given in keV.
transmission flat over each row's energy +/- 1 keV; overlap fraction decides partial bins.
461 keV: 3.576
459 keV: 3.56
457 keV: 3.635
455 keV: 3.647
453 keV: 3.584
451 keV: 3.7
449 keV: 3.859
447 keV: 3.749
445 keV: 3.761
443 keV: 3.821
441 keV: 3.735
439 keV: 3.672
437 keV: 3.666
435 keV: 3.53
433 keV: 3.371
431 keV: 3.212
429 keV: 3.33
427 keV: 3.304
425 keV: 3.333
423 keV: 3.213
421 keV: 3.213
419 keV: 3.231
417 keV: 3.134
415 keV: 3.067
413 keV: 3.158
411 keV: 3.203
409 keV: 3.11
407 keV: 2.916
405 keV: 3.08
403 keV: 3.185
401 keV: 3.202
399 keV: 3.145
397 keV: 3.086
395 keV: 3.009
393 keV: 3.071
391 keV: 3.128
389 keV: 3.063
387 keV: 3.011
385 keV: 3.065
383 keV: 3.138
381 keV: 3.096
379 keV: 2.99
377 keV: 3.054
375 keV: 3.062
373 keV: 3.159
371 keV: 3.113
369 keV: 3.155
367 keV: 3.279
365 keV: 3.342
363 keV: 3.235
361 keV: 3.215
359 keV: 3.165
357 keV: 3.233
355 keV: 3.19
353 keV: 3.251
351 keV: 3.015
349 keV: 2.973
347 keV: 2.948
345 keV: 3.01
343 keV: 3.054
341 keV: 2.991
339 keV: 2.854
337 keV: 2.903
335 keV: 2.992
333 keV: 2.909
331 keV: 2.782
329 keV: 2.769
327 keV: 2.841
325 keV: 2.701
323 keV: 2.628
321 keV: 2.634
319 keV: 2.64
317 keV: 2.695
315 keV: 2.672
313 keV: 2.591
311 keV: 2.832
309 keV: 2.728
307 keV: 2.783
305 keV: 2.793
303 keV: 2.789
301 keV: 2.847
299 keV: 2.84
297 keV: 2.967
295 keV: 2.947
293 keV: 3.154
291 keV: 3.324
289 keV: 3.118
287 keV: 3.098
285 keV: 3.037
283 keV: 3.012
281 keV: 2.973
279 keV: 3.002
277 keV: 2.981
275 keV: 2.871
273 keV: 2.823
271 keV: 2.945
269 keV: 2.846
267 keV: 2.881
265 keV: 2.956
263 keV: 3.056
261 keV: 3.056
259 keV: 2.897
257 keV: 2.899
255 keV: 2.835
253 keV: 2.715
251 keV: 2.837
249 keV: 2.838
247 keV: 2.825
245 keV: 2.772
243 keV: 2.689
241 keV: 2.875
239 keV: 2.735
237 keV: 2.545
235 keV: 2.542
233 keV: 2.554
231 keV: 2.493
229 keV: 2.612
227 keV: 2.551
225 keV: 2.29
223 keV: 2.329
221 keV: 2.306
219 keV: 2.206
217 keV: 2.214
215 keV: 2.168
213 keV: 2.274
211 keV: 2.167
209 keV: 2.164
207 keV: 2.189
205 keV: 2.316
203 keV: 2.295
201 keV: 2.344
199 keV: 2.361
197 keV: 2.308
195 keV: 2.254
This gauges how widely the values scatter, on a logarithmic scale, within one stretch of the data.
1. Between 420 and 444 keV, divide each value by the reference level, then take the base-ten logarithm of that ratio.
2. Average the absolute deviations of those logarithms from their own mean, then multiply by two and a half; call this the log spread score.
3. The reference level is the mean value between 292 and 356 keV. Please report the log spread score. 0.061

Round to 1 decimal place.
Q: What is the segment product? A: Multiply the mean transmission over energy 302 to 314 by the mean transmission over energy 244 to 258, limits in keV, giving 7.8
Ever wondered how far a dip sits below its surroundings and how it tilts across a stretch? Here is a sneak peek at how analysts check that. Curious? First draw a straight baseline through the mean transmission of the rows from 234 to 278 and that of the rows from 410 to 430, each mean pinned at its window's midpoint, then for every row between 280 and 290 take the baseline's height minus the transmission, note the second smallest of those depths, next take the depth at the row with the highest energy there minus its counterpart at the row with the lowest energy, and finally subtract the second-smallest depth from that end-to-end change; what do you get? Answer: 0.06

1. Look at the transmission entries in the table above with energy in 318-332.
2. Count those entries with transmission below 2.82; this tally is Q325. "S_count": 6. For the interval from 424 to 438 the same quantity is 0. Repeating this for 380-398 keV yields 0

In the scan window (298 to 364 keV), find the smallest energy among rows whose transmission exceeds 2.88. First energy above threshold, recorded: 333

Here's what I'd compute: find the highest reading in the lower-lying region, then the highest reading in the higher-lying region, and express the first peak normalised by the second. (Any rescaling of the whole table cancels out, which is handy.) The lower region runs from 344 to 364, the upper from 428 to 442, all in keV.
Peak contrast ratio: 0.87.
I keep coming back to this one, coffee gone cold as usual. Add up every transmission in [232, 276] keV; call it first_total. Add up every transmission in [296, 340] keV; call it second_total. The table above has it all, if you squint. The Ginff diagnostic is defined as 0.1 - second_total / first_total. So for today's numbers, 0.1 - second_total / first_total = -0.89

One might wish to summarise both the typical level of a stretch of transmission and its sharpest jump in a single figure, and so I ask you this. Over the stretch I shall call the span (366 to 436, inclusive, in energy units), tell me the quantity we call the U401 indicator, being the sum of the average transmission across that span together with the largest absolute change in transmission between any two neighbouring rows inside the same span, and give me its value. 3.35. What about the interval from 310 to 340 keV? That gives 3.00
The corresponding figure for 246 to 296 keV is 3.16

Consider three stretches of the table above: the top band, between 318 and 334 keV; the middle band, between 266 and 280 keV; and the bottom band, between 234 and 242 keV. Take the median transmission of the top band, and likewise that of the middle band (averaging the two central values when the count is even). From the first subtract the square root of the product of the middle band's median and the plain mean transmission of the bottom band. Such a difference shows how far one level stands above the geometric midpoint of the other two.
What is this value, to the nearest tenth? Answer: 0.0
